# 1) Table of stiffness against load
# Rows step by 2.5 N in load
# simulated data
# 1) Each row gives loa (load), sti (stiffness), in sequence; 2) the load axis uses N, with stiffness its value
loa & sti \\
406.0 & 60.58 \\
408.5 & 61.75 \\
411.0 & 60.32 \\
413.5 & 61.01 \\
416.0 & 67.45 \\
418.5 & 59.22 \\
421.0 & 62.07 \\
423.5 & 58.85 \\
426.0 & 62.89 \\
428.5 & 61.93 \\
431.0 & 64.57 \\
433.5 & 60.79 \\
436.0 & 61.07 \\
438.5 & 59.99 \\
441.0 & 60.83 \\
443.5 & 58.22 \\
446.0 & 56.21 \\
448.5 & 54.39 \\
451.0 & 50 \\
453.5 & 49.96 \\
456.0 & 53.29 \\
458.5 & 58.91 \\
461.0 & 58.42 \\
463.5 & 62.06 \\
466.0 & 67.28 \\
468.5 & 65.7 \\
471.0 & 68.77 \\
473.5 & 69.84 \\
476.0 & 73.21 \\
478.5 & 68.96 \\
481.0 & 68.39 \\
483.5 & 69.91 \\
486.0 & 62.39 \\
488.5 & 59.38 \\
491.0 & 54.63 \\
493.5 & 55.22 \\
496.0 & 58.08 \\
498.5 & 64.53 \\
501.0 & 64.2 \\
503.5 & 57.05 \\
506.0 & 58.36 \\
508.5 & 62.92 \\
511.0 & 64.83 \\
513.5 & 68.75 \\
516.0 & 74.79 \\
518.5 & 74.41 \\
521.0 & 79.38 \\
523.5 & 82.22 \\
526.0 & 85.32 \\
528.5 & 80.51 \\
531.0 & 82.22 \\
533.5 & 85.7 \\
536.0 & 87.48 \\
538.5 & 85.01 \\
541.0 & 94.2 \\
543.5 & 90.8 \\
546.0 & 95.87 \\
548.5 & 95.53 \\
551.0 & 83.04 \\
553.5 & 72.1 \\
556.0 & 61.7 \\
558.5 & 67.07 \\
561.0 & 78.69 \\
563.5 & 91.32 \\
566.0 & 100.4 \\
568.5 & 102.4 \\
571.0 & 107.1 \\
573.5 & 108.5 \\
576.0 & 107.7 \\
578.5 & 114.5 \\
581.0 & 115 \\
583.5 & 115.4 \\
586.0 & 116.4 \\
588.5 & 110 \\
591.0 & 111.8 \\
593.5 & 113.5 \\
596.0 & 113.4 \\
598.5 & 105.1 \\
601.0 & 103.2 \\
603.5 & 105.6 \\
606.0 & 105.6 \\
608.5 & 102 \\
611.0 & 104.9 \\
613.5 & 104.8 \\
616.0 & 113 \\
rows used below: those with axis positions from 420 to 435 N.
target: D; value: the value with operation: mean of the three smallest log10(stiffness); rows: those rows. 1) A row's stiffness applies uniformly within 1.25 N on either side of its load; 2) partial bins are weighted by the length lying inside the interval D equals 1.78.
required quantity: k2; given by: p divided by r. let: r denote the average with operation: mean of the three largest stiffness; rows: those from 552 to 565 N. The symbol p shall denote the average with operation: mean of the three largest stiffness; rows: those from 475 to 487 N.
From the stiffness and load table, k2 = 0.88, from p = 71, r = 81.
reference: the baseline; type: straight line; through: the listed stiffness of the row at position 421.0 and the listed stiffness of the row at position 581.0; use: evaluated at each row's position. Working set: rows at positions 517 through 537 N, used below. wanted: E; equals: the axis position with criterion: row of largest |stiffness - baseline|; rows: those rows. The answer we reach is 518.5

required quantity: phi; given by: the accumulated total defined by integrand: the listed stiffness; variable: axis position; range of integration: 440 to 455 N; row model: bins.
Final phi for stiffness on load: 822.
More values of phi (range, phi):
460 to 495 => 2260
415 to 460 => 2649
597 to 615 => 1885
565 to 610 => 4895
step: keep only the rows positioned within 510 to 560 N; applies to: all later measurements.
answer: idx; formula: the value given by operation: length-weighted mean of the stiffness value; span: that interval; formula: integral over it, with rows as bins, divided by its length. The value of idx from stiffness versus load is 81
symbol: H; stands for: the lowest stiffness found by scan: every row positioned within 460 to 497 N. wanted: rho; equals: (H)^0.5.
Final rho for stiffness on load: 7.4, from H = 54.63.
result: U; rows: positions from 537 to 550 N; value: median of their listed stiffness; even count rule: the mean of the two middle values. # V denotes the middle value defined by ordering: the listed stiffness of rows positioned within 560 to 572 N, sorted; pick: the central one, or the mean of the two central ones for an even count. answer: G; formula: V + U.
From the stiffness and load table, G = 195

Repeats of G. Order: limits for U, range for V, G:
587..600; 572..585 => 226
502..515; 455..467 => 122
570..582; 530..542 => 194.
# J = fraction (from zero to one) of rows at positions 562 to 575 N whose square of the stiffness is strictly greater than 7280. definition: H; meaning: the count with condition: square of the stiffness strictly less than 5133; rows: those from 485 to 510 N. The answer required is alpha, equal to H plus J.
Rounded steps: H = 10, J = 1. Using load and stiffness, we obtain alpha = 11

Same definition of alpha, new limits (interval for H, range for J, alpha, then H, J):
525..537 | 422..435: 0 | 0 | 0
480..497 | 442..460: 7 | 7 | 0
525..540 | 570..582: 1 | 0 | 1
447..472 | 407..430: 10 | 10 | 0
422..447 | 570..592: 11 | 10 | 1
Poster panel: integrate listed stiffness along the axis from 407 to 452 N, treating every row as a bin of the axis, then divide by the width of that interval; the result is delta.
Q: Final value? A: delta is 60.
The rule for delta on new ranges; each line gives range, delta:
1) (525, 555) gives 86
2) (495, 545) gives 75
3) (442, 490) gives 62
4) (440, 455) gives 55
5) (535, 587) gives 95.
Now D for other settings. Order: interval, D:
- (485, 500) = 1.75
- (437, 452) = 1.73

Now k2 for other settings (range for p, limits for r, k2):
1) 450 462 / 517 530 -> 0.69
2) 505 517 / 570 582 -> 0.62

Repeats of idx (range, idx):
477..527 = 67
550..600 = 100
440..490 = 62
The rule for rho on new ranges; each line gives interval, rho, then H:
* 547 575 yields 7.9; 61.7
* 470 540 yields 7.4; 54.63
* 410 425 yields 7.7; 58.85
